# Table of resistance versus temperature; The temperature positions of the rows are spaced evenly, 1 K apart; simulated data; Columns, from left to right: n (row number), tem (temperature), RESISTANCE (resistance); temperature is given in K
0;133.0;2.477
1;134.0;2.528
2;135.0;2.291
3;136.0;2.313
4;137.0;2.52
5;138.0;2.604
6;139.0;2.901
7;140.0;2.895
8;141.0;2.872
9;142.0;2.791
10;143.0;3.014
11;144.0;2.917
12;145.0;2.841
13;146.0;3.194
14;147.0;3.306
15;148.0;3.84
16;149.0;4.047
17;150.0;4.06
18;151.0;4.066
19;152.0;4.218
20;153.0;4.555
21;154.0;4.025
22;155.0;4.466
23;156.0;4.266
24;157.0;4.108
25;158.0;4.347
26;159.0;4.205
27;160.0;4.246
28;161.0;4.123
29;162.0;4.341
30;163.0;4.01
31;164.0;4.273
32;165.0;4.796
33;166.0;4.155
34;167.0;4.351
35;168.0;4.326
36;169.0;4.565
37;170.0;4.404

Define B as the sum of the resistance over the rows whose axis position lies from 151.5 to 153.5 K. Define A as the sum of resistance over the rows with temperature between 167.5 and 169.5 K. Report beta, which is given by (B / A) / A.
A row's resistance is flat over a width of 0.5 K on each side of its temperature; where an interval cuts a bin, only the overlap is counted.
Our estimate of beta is 0.11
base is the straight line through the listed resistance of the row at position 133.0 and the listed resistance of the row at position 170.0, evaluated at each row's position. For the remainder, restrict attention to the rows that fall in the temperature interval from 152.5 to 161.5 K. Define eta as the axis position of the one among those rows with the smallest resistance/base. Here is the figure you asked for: 161.0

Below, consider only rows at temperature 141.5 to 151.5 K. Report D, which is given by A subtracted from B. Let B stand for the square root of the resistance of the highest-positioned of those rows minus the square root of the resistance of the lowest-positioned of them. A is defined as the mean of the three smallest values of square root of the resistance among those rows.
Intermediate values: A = 1.7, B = 0.35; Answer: -1.3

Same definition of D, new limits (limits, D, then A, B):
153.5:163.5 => -2.0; 2.0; 0.00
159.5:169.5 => -1.9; 2.0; 0.08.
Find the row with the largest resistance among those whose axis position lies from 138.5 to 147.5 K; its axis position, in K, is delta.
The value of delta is 147.0 K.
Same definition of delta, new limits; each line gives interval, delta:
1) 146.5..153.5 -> 153.0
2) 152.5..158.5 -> 153.0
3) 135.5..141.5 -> 139.0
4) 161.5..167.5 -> 165.0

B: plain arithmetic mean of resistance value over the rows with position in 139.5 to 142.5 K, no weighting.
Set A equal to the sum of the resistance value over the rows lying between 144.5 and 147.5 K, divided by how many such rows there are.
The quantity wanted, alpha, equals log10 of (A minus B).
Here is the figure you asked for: -0.6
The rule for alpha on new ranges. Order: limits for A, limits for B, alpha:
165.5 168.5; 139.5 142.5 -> 0.2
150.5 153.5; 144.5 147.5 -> 0.1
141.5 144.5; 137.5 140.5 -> -1.0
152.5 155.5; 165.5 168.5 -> -1.1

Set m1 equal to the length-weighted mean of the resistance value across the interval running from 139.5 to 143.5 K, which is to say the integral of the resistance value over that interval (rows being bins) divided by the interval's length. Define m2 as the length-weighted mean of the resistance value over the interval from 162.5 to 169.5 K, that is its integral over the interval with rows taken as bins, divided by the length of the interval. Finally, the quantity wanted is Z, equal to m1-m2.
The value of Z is -1.5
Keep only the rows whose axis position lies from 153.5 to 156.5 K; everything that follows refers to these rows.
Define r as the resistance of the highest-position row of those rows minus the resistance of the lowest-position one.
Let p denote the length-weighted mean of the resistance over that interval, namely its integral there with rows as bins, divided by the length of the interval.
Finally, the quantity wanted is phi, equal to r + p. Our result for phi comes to 4.49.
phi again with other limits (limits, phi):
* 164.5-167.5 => 3.99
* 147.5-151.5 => 4.23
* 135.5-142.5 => 3.18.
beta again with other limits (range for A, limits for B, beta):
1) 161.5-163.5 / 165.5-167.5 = 0.12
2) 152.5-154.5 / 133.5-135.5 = 0.07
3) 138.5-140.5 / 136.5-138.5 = 0.15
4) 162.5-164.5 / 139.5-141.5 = 0.08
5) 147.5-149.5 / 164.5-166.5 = 0.14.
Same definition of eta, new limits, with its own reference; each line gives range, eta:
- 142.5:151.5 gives 145.0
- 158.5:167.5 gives 166.0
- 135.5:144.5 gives 136.0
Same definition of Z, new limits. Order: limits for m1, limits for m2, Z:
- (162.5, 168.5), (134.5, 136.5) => 2.0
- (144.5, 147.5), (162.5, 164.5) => -1.0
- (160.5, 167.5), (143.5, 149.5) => 0.9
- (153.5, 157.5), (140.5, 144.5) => 1.3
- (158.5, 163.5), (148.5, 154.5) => 0.0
